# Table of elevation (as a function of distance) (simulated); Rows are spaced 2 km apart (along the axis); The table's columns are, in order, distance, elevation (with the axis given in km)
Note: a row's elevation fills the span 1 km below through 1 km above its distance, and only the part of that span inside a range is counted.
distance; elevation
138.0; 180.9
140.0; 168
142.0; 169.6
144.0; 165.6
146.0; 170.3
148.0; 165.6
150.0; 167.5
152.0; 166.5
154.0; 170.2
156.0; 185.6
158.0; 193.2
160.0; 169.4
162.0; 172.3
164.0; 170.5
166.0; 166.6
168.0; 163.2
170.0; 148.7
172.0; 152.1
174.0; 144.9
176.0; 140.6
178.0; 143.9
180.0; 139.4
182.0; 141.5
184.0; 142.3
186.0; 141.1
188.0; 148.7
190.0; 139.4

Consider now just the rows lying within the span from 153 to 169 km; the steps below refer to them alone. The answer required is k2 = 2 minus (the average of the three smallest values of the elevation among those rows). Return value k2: -164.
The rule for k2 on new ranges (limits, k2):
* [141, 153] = -164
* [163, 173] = -153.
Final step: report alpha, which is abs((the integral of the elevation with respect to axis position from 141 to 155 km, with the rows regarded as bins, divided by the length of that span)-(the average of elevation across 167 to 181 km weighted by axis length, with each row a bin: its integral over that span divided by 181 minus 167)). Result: 20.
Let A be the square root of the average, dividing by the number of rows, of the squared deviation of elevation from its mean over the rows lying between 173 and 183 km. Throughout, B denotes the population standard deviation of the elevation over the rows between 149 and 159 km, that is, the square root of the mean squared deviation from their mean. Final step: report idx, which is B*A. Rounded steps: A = 2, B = 11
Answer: 22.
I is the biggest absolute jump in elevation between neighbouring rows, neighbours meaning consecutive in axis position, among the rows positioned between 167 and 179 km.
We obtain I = 14.5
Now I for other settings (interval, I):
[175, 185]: 4.5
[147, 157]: 15.4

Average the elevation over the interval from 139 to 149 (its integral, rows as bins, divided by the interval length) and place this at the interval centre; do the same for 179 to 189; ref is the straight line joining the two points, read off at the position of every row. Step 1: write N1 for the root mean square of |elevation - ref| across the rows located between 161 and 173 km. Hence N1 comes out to 11.3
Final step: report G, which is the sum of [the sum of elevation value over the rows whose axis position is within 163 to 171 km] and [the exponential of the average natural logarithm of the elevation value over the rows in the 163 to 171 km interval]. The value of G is 811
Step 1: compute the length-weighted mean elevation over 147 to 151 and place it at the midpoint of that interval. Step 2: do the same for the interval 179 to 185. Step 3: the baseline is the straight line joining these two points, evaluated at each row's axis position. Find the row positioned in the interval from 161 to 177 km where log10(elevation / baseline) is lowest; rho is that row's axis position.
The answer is 176.0 km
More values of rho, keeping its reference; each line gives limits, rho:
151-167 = 152.0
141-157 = 144.0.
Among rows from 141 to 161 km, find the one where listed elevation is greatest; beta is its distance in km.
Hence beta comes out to 158.0 km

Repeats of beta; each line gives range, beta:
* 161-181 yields 162.0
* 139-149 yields 146.0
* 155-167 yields 158.0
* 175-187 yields 178.0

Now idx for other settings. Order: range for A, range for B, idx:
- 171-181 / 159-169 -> 14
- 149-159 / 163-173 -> 91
